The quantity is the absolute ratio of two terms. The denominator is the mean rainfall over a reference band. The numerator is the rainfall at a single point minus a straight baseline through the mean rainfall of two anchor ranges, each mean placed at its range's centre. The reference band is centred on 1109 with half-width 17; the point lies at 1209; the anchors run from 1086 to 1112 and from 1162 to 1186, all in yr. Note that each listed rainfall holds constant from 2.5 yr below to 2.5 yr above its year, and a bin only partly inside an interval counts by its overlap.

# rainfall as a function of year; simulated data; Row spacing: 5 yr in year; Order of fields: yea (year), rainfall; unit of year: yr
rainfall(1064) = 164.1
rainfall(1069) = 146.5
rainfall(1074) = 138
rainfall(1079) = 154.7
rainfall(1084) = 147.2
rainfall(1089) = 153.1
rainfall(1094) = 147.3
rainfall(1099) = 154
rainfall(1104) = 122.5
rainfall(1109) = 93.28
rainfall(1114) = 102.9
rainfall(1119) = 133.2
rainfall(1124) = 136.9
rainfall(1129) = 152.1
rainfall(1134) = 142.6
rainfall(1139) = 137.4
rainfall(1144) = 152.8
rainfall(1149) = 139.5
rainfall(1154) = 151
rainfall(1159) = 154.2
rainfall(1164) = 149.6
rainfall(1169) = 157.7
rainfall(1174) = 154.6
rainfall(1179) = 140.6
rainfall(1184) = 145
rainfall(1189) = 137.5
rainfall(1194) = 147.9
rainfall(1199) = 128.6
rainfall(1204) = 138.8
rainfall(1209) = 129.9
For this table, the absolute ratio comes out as 0.21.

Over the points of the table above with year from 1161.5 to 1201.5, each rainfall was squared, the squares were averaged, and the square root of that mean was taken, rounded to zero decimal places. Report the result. 145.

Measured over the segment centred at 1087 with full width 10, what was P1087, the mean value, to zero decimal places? 150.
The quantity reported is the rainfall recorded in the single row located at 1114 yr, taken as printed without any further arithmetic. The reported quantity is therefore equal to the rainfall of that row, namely 102.9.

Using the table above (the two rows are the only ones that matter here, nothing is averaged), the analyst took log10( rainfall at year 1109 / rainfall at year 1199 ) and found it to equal -0.139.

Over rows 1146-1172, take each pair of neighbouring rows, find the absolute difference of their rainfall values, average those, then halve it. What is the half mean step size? 3.4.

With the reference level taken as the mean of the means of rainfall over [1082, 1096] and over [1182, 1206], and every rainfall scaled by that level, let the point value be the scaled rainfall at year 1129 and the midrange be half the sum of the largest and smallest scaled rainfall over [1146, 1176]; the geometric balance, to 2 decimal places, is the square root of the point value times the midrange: 1.04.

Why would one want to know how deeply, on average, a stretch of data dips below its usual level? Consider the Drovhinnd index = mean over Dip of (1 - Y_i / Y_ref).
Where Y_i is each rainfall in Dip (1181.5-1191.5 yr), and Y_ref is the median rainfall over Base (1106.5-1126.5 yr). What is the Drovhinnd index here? -0.20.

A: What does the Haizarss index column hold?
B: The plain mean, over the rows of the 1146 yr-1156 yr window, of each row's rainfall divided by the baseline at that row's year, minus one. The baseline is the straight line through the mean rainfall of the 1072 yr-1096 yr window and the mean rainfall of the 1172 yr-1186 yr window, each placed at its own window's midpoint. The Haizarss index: -0.01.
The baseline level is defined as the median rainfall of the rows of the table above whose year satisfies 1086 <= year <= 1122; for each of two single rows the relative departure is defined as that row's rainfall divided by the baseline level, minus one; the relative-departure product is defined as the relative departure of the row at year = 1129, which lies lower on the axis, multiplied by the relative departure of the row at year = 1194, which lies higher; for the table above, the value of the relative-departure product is 0.016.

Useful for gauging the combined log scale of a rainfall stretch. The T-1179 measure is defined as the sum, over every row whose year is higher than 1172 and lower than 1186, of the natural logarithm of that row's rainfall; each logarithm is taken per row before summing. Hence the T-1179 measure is 15.0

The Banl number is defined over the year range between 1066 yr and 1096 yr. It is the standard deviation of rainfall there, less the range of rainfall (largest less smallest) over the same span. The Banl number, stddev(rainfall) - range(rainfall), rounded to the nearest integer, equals -11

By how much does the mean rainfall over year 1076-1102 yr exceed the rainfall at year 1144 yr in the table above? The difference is -2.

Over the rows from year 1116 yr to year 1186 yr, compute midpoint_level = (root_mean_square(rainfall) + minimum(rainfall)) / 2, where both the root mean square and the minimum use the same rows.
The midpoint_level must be 140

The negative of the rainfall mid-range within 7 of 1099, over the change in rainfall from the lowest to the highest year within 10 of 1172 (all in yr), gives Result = 15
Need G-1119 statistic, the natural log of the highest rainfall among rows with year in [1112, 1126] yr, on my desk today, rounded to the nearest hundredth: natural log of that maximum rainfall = 4.92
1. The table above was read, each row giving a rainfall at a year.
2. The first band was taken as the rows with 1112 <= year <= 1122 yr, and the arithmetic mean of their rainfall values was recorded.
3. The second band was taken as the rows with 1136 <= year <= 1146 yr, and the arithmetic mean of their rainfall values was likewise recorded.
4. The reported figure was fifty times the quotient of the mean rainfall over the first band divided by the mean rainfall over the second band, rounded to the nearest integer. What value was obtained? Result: 41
